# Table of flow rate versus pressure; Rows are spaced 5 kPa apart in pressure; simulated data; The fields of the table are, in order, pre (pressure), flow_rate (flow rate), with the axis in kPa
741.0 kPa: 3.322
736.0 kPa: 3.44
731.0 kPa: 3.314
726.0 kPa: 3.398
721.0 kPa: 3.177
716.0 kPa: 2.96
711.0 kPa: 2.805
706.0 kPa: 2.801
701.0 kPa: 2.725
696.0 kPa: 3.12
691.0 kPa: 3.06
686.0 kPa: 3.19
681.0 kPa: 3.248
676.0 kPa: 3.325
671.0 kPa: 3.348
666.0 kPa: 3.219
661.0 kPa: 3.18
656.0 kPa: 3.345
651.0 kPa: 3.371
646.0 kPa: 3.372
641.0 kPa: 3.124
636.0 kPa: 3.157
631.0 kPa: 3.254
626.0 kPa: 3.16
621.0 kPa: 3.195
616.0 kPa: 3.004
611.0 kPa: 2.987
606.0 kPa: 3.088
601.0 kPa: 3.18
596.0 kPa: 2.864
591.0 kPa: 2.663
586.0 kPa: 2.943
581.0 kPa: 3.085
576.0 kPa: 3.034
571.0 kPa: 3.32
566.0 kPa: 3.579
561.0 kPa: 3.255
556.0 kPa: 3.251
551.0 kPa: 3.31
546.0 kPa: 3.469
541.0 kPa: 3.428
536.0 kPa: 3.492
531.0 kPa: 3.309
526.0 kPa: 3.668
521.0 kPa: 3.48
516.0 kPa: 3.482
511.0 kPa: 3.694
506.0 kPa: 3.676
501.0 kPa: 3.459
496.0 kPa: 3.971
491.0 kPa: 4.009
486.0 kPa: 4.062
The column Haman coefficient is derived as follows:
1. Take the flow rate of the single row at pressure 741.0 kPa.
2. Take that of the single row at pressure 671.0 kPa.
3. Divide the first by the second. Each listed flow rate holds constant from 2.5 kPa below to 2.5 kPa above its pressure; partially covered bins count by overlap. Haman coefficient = 0.99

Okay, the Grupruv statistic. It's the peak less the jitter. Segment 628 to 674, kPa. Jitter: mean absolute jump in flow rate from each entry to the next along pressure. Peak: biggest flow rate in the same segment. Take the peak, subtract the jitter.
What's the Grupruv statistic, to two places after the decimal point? 3.28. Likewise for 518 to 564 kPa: 3.54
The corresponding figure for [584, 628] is 3.04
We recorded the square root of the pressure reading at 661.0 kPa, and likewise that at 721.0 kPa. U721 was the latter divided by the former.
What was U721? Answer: 1.00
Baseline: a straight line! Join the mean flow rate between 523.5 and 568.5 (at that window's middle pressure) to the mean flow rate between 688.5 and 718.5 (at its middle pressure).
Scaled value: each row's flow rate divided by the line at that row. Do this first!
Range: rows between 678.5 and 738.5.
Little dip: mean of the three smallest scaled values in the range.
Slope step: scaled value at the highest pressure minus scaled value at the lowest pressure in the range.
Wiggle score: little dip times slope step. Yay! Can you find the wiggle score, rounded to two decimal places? 0.13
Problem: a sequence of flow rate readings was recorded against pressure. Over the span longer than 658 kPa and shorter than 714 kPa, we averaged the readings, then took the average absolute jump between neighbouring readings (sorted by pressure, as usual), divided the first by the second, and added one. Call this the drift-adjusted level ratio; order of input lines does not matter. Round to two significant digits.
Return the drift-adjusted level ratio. 32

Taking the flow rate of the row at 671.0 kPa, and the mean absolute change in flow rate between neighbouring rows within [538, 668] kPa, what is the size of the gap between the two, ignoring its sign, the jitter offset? 3.22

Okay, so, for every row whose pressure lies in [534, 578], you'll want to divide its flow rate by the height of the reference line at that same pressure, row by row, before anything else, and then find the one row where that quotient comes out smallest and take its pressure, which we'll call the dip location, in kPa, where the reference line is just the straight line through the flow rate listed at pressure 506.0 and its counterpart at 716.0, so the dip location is 576.0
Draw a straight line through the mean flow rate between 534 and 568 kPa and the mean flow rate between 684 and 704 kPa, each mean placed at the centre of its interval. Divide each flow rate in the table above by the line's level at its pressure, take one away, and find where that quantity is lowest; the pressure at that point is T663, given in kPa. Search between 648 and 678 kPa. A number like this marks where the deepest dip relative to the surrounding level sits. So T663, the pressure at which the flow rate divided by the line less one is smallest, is 661.0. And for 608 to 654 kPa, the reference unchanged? 611.0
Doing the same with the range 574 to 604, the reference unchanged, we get 591.0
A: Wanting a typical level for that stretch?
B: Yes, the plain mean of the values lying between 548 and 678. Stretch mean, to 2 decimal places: 3.18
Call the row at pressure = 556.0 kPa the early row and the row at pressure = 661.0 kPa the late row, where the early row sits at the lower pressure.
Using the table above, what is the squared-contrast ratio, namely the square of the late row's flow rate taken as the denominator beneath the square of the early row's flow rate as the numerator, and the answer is 1.05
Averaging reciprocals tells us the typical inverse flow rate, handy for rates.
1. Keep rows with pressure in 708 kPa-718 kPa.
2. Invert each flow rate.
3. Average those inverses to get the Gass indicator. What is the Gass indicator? 0.35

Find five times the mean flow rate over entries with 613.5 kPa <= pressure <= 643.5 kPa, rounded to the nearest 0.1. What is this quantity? 15.7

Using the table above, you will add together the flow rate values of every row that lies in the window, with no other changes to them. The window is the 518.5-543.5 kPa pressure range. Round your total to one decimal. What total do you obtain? 17.4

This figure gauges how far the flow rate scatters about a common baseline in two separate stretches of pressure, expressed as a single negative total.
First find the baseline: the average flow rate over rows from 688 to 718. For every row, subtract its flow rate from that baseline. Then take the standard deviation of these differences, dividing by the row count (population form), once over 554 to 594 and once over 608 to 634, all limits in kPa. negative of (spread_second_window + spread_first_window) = -0.36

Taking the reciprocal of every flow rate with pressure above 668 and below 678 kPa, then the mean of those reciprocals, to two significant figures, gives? 0.30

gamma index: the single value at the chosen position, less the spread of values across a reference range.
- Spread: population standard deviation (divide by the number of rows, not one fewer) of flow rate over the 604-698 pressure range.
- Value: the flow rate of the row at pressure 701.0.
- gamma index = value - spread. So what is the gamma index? 2.6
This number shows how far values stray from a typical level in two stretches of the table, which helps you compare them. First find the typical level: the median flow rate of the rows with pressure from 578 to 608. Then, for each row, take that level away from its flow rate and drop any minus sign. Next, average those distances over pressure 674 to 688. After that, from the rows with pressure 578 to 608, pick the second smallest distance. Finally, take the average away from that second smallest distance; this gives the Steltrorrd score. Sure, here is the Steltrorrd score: -0.17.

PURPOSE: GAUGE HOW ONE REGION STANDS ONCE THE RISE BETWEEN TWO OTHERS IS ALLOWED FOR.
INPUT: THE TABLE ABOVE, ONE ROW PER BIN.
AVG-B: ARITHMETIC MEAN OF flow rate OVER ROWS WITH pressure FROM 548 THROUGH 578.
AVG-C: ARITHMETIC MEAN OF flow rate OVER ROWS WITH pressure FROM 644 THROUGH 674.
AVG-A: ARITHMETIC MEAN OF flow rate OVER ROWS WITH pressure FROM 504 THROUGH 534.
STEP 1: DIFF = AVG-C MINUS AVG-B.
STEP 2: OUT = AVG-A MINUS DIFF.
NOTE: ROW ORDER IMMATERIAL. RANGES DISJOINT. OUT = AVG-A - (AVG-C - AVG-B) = 3.54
